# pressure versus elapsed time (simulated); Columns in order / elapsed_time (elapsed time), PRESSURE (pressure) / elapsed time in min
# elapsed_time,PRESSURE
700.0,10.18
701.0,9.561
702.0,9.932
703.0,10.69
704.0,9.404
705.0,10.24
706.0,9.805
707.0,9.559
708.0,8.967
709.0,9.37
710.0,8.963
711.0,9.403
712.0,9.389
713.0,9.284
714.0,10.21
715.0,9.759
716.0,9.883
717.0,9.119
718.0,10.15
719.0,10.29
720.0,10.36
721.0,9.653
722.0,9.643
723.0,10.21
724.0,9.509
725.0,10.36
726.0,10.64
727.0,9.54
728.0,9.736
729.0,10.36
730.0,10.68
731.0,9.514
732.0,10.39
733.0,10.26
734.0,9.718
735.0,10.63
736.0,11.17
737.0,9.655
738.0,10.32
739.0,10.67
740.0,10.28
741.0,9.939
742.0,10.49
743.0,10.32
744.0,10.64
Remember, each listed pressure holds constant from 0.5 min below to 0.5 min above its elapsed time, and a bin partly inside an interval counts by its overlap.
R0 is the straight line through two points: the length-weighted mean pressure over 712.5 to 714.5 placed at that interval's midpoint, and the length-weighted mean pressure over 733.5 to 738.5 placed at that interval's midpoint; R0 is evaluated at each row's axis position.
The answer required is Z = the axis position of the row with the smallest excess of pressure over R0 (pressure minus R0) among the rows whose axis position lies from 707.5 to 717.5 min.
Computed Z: 717.0 min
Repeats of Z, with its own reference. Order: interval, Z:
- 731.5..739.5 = 737.0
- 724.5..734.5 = 731.0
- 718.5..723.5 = 722.0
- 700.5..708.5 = 708.0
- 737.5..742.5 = 741.0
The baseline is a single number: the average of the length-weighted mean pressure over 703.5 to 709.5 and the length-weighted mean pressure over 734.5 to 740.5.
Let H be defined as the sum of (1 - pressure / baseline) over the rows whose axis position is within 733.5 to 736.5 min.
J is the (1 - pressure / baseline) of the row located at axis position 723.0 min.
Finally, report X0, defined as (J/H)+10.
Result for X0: 10.1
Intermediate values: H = -0.15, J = -0.020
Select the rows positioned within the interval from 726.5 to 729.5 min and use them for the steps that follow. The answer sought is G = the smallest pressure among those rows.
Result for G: 9.54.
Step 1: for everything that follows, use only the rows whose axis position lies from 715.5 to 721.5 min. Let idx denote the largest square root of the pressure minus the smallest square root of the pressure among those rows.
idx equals 0.20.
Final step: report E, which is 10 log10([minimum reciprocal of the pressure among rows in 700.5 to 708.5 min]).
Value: -10.3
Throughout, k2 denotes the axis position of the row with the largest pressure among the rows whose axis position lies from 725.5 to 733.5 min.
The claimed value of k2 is 730.0 min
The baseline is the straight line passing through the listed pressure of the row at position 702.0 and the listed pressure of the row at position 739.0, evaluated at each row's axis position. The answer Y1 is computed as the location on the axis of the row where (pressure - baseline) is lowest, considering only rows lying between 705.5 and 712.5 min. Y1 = 710.0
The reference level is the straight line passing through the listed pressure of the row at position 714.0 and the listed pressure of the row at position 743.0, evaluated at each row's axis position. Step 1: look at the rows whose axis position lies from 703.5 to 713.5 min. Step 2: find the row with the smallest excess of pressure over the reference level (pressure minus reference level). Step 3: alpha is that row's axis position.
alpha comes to 710.0 min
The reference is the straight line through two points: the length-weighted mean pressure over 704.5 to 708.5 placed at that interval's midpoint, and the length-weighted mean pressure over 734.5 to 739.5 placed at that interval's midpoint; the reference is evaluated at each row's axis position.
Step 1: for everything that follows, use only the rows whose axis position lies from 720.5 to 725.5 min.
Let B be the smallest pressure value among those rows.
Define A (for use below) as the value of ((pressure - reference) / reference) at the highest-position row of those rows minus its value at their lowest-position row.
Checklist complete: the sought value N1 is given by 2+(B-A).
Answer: 11.45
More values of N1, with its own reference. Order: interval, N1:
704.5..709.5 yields 11.07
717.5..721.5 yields 11.71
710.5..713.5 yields 11.30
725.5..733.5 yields 11.57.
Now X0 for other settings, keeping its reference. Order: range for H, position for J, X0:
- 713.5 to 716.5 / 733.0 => 8.5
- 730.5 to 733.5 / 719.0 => 11.9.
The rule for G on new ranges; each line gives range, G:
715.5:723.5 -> 9.119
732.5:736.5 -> 9.718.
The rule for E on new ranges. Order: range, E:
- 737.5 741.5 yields -10.3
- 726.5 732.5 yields -10.3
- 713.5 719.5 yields -10.1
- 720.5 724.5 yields -10.1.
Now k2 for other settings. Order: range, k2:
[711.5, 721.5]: 720.0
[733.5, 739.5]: 736.0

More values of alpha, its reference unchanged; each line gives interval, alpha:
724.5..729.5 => 727.0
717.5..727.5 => 724.0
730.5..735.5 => 731.0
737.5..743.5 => 741.0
